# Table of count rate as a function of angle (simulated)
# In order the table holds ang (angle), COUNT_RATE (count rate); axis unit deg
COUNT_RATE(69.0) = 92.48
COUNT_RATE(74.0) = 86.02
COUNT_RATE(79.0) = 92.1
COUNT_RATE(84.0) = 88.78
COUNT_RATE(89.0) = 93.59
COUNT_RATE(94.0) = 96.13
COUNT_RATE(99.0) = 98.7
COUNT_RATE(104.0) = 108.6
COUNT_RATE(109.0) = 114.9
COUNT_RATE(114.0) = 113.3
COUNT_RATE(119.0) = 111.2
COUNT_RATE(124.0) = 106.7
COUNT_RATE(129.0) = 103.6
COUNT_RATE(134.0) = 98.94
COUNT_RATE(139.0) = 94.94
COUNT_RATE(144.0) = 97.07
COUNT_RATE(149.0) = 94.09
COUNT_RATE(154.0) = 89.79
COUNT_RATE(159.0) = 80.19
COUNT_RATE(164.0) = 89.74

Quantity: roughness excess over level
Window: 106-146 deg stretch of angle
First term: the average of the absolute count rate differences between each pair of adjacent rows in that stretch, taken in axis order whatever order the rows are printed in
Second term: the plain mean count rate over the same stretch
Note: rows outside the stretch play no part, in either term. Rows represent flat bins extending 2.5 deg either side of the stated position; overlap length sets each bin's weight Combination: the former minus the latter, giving -102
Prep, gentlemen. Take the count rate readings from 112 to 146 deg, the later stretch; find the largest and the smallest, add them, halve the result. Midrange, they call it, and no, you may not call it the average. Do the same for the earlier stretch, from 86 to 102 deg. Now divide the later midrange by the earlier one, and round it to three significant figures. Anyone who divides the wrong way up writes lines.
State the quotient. 1.08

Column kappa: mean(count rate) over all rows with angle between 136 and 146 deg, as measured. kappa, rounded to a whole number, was 96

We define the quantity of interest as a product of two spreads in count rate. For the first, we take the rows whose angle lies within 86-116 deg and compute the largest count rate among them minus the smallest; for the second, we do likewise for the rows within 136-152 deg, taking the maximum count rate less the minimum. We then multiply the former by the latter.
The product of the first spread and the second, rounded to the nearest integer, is 64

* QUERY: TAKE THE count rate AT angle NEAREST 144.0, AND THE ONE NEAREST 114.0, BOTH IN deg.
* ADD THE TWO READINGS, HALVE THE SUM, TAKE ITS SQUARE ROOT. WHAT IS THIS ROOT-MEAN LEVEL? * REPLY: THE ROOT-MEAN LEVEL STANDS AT 10.3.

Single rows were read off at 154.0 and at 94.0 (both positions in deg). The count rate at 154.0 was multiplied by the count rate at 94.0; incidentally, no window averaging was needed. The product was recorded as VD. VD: 8632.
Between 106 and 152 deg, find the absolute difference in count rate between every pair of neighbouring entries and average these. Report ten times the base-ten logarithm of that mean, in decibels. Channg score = 5.0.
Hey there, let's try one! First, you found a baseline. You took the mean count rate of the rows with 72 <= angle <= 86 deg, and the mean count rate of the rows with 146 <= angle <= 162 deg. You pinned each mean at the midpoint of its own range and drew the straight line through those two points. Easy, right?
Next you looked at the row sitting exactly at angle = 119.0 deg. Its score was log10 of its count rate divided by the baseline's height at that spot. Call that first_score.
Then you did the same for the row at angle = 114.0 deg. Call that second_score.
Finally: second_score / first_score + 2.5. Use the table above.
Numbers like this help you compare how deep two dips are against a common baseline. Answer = 3.6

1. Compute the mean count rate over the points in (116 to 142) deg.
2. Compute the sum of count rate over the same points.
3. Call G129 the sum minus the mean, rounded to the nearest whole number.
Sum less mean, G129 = 412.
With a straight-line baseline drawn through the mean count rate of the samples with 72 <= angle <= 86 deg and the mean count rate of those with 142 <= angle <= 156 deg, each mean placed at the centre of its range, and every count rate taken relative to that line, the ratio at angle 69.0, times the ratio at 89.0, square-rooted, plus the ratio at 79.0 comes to 2.08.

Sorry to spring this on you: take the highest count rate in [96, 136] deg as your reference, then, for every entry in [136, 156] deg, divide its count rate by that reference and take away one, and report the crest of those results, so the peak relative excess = -0.16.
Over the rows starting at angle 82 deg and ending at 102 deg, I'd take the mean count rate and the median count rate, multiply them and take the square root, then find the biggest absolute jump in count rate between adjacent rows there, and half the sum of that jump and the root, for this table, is 50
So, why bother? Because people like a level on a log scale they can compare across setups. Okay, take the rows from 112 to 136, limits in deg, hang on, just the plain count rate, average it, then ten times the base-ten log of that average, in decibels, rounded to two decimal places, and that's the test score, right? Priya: 20.28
